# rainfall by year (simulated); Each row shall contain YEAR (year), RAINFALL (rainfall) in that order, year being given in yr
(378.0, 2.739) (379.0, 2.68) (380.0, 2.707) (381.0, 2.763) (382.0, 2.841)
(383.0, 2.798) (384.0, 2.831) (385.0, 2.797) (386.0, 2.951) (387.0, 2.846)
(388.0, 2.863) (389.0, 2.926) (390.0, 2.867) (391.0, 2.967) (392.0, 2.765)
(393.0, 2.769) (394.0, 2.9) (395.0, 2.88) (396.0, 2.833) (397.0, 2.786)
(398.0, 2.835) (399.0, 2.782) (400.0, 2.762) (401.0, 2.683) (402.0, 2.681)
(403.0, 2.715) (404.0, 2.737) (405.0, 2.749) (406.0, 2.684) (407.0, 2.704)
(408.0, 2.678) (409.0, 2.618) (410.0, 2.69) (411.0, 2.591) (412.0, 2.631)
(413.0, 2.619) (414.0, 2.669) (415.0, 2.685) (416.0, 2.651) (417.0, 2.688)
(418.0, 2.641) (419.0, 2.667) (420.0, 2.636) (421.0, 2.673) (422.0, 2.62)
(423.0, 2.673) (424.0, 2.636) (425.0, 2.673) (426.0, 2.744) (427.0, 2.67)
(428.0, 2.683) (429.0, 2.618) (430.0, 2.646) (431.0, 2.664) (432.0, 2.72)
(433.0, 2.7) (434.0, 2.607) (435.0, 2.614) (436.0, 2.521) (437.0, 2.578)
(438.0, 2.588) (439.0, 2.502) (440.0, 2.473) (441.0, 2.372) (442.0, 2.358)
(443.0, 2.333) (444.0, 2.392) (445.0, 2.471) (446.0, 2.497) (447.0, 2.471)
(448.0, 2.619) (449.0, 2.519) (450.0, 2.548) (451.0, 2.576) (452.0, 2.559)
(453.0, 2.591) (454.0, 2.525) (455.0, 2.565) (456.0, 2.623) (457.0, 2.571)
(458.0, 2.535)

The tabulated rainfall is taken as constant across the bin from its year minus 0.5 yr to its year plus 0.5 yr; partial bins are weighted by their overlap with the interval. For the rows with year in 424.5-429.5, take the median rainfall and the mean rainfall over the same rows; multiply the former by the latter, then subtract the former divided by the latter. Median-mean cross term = 6.16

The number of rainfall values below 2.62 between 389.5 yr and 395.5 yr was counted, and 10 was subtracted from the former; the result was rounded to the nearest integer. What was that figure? -10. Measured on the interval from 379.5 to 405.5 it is -10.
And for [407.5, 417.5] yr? -7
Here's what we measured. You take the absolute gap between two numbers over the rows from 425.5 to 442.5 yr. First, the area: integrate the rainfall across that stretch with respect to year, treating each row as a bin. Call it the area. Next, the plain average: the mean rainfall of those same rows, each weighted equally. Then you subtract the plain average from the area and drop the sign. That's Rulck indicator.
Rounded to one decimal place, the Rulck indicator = 41.5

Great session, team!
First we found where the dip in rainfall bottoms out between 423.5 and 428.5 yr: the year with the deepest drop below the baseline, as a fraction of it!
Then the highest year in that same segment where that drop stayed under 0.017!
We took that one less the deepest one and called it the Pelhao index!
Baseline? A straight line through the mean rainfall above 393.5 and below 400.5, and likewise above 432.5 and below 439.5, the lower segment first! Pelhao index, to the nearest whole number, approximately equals 4 yr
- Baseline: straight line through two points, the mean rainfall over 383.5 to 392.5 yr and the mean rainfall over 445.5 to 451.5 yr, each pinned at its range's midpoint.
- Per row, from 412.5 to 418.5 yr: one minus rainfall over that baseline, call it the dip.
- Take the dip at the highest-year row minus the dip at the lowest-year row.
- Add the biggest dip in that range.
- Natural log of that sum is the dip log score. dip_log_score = -3.75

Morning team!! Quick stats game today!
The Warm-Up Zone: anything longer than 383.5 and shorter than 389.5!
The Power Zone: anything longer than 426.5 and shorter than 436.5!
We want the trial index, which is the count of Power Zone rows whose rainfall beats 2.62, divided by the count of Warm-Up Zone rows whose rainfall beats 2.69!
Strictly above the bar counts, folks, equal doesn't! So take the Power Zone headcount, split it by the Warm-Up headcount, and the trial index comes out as 1.0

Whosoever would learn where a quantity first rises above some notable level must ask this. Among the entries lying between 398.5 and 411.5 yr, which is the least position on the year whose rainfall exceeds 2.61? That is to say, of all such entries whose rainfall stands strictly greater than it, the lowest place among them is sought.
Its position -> 399.0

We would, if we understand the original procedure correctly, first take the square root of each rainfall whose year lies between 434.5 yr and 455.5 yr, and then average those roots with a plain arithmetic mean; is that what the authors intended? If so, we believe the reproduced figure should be 1.58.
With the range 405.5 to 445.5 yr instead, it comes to 1.62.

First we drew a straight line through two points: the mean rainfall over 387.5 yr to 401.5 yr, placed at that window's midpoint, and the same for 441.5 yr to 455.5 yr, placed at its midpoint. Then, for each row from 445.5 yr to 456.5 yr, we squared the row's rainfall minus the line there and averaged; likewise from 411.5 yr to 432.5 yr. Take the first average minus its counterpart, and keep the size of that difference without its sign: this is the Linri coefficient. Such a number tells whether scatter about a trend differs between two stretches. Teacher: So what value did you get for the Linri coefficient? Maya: 0.0050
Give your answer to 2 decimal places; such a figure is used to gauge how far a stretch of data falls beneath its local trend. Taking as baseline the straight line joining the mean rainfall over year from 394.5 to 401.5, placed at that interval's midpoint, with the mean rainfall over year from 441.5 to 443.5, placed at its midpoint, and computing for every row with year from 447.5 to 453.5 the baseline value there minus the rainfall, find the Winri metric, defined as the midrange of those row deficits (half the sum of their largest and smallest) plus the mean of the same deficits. -0.60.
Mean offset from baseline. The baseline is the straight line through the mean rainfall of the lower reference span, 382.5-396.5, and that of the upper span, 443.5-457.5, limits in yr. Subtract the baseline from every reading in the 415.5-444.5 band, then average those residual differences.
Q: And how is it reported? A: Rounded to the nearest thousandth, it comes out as -0.047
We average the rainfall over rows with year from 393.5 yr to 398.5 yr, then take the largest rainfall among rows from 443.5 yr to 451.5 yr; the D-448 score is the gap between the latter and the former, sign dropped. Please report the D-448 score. 0.23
